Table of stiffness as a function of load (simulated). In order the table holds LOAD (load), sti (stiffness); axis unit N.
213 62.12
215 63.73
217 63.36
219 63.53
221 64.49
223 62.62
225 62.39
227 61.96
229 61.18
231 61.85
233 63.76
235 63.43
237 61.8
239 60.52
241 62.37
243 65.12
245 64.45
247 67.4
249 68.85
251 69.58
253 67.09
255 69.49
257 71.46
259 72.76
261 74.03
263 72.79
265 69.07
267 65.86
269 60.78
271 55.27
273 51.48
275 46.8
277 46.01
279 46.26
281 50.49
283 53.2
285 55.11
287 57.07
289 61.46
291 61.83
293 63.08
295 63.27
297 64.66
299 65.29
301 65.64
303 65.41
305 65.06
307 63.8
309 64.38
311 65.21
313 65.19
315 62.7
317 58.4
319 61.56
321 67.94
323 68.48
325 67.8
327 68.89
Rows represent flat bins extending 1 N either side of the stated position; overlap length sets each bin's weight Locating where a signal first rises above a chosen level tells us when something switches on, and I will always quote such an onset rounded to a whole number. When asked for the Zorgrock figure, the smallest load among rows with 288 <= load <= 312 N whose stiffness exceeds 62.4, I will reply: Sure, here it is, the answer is 293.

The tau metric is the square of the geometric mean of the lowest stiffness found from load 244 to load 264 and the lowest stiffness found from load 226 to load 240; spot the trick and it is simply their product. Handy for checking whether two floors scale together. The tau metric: 3901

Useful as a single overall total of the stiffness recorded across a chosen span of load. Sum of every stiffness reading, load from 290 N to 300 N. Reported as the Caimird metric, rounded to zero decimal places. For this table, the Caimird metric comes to 318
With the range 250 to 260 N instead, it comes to 350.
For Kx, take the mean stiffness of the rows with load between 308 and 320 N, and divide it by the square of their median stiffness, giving 0.0156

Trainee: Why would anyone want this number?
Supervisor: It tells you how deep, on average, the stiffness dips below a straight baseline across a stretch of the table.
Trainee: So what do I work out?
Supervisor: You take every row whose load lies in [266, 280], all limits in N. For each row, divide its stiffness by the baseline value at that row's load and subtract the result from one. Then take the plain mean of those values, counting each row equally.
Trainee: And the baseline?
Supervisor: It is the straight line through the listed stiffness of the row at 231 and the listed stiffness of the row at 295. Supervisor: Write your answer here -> 0.15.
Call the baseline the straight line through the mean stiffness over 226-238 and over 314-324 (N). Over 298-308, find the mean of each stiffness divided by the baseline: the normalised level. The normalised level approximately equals 1.02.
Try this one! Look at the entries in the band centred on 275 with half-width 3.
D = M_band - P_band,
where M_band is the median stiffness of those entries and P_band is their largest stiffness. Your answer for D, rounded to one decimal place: -4.7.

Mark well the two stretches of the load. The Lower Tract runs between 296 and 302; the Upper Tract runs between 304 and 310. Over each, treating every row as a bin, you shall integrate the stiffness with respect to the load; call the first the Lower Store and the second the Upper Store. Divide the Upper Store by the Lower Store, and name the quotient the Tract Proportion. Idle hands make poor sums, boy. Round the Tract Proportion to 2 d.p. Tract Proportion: 0.99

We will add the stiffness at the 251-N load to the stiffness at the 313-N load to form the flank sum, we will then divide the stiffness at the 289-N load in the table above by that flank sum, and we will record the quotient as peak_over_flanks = 0.456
